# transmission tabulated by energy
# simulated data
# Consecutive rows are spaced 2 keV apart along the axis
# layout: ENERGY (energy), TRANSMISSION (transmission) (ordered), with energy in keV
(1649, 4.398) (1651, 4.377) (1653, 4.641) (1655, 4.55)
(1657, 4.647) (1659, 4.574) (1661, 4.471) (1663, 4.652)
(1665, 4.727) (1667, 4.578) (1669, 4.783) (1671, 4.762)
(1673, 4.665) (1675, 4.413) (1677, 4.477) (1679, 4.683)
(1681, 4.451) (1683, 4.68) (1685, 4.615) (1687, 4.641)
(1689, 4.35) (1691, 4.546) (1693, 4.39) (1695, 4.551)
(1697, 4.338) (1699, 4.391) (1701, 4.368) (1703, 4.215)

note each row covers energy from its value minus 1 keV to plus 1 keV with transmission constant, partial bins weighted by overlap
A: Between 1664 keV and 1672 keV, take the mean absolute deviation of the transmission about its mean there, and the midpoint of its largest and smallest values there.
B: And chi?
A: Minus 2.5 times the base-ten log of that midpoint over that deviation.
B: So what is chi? -4.6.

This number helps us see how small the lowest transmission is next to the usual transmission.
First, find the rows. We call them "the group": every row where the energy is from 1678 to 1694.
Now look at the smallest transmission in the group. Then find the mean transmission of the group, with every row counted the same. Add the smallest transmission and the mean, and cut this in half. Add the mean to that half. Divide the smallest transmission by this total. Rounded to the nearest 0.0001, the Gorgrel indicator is 0.4838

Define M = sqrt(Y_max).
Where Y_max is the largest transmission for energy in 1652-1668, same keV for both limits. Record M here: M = 2.17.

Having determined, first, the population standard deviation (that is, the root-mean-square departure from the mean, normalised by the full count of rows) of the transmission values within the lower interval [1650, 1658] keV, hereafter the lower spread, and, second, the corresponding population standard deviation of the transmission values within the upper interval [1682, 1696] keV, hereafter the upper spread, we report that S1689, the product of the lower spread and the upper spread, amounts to 0.013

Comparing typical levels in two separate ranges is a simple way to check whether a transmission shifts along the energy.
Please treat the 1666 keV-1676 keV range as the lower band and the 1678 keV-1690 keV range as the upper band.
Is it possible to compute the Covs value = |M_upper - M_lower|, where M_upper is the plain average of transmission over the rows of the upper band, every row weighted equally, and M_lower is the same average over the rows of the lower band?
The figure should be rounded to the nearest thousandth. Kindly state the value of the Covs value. 0.070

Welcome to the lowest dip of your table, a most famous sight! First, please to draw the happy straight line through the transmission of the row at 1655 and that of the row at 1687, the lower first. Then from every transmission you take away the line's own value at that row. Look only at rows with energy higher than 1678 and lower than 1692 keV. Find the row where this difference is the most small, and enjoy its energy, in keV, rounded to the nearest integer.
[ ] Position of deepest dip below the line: 1689 keV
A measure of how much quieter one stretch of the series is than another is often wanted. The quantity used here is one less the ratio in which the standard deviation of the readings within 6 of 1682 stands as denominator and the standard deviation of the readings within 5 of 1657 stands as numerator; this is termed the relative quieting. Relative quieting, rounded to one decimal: 0.3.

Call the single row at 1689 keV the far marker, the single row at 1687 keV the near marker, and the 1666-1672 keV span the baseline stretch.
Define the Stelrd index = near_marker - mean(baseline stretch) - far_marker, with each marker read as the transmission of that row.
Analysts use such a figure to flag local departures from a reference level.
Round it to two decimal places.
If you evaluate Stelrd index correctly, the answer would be -4.42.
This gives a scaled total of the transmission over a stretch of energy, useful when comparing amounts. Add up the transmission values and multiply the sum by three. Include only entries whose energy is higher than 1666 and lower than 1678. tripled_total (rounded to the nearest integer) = 83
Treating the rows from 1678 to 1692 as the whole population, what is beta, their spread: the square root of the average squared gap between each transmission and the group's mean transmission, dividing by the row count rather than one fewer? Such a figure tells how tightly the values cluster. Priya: 0.116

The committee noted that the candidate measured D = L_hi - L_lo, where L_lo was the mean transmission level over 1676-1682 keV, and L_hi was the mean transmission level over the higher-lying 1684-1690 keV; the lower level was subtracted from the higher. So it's 0.00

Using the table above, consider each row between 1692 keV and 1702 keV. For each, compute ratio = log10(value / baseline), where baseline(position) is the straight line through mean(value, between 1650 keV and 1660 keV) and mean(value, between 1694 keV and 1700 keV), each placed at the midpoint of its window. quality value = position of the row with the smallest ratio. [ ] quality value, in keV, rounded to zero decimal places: 1697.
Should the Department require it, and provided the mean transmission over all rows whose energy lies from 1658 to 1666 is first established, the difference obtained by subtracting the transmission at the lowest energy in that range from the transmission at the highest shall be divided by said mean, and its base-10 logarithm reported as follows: -1.5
